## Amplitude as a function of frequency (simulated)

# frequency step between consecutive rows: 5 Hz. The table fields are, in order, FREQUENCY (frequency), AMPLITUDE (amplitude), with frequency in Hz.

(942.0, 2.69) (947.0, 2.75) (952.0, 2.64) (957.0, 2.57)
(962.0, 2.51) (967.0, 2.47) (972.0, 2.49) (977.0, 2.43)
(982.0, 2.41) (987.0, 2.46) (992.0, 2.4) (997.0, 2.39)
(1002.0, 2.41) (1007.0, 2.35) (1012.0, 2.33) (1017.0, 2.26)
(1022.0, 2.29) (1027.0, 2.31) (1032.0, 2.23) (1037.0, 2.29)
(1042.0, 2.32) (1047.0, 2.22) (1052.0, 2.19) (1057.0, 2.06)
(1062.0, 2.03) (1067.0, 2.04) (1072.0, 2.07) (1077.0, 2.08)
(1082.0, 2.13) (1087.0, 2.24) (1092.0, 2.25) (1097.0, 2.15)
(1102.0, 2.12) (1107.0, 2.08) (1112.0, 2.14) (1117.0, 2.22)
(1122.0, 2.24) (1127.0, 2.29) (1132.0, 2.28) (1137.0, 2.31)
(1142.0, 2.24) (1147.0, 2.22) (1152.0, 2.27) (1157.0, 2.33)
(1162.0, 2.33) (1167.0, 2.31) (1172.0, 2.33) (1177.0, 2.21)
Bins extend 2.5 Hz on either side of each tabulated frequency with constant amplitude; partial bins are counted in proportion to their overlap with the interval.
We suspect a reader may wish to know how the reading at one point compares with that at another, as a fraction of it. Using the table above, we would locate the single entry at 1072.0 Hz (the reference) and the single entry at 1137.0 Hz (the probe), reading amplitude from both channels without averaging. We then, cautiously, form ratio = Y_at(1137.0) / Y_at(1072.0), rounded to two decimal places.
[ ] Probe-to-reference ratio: 1.12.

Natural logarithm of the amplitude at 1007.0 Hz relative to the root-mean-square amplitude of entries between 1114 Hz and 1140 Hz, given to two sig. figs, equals 0.035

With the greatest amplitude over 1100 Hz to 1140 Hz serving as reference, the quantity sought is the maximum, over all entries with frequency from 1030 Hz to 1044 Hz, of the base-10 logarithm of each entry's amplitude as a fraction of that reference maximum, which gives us 0.002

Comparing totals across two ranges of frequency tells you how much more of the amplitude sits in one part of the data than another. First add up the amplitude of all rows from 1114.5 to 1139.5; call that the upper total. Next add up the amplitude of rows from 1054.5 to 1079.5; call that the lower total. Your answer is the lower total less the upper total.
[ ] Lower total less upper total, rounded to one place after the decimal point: -1.1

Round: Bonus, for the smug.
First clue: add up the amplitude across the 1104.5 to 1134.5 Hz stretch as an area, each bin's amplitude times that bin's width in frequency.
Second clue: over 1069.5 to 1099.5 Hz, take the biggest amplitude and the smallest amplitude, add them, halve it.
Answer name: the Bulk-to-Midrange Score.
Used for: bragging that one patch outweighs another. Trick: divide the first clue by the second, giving 30.7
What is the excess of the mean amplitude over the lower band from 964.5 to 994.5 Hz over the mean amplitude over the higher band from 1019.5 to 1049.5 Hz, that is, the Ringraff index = 0.17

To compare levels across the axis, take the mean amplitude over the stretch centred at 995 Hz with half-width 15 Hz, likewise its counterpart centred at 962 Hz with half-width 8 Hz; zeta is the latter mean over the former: 1.05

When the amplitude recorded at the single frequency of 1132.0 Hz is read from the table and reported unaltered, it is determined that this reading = 2.28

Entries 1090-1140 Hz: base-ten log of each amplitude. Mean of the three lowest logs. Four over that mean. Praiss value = 12.3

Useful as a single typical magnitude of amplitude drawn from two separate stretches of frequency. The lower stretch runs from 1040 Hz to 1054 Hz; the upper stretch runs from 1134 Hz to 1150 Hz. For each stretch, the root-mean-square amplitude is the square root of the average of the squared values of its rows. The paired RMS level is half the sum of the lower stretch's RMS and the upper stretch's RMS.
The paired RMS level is 2.25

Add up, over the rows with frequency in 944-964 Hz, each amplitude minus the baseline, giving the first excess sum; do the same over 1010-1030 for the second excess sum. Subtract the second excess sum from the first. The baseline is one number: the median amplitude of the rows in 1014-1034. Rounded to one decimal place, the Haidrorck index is 1.3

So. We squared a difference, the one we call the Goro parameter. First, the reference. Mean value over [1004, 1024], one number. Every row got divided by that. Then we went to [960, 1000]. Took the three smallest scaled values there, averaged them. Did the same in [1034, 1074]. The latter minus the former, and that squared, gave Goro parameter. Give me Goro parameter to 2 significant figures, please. 0.024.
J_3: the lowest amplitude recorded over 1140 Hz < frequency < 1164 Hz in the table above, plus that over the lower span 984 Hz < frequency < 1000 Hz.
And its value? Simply 4.61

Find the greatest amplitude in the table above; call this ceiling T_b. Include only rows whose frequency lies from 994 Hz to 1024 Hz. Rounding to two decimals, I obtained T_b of 2.41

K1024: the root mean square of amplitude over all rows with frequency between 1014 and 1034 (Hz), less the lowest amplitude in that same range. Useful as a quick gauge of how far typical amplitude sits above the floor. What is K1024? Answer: 0.04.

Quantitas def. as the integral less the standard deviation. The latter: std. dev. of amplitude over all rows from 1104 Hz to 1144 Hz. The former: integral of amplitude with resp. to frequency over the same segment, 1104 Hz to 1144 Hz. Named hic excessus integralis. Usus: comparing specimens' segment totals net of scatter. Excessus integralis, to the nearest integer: 89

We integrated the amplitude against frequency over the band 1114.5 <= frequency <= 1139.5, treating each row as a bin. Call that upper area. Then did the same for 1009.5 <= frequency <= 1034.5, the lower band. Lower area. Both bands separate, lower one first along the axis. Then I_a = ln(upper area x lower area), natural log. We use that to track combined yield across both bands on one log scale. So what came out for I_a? 8.08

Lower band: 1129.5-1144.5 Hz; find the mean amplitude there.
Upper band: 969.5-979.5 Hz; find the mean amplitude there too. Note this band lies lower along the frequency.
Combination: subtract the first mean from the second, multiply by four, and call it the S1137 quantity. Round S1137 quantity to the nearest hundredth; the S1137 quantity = 0.73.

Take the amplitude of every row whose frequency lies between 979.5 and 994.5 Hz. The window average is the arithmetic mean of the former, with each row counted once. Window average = 2.42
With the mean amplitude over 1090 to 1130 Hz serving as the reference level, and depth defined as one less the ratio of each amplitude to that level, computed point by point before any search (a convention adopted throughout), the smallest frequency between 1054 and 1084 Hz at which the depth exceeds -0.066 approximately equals 1057.0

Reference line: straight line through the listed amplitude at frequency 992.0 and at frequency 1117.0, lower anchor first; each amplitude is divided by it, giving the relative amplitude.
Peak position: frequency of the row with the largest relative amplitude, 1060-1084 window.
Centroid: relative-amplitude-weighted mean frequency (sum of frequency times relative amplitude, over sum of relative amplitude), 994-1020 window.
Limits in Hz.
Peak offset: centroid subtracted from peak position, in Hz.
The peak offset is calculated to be 75.1 Hz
